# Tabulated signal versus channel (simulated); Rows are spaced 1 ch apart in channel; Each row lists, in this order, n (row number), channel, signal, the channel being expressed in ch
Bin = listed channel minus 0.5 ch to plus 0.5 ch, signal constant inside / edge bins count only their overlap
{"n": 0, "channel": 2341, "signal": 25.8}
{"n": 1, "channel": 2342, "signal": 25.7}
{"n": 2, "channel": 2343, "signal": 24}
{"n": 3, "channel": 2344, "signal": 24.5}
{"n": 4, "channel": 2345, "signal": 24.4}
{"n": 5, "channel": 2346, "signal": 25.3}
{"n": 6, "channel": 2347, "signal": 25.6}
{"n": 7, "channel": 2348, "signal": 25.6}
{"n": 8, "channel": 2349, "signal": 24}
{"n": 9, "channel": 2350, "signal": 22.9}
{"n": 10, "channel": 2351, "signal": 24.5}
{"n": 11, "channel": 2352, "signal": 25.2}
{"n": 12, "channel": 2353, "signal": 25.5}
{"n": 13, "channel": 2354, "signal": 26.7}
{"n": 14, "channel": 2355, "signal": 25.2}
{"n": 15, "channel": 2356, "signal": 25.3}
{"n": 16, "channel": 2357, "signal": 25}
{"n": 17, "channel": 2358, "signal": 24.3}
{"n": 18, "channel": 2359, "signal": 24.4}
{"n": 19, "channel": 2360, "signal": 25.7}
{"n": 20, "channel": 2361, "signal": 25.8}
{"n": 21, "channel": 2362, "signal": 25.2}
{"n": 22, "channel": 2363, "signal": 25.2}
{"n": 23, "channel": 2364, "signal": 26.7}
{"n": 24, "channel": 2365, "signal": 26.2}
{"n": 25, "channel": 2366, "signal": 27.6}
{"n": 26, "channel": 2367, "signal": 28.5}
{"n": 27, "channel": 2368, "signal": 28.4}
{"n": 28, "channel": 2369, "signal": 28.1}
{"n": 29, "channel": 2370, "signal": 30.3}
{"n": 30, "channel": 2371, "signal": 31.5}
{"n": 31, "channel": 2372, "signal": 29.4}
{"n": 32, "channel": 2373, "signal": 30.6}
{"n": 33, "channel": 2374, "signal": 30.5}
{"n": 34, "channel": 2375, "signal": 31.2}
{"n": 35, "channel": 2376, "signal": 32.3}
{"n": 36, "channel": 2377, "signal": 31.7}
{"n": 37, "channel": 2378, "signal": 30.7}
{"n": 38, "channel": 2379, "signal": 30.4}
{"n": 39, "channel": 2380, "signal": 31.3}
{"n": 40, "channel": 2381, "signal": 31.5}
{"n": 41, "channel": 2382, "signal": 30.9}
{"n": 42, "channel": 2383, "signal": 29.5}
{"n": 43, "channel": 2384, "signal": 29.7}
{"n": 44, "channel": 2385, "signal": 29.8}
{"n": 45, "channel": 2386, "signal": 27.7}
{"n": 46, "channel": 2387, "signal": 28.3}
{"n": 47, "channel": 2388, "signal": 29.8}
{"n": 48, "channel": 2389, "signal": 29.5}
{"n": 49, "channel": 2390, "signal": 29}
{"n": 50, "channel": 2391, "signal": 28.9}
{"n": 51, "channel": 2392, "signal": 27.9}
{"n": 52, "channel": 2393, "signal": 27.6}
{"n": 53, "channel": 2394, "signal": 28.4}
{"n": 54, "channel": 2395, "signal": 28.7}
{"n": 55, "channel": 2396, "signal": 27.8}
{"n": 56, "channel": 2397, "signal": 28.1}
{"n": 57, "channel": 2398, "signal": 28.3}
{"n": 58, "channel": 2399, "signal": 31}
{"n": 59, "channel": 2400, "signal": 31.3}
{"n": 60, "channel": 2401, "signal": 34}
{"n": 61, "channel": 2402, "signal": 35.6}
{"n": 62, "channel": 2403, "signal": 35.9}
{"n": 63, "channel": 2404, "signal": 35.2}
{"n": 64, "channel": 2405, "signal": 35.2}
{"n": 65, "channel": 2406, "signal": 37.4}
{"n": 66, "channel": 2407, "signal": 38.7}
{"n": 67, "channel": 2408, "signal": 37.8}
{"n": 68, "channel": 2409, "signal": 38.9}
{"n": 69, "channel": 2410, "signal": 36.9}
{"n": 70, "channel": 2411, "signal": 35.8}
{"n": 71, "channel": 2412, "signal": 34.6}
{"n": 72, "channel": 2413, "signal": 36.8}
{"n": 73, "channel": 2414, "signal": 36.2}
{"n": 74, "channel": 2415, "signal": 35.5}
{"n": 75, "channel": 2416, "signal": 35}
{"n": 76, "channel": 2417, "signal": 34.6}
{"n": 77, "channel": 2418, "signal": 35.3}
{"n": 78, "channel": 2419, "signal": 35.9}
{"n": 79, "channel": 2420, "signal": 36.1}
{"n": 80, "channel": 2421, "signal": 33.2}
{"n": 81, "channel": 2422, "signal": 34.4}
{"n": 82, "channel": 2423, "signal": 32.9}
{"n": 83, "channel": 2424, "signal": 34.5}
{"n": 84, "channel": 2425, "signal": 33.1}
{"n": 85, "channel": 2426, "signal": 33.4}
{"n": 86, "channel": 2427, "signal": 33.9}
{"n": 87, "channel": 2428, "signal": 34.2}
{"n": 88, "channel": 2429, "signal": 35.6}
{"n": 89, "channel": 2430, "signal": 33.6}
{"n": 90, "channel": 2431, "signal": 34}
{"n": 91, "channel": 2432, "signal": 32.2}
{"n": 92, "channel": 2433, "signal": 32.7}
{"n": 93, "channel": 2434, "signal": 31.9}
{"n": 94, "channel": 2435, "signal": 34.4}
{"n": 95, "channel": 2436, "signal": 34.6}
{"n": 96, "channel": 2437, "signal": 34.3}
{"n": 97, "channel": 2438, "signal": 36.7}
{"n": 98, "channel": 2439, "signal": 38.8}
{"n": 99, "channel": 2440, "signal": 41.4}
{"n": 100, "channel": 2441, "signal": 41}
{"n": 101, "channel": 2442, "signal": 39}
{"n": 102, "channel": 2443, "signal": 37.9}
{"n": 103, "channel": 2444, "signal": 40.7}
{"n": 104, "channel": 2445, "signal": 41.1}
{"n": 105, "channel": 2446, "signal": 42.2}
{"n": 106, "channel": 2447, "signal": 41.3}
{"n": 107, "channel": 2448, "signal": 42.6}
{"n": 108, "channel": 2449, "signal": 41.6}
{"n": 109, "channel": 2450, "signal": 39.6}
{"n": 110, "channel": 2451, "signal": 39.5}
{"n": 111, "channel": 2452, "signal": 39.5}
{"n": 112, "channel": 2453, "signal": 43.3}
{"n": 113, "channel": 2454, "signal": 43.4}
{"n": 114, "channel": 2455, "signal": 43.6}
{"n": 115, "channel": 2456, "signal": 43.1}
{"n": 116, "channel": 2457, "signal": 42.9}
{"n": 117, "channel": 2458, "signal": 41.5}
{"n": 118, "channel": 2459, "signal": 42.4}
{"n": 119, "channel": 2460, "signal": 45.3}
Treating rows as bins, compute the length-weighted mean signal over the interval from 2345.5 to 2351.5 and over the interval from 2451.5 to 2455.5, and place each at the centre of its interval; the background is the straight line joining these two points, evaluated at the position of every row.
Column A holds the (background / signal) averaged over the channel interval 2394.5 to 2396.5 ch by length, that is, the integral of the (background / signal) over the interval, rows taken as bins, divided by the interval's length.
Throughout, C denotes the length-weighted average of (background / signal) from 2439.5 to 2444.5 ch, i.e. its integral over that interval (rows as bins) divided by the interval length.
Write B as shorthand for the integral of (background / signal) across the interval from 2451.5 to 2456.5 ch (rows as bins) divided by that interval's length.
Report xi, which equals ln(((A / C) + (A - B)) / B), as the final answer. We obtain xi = 0.26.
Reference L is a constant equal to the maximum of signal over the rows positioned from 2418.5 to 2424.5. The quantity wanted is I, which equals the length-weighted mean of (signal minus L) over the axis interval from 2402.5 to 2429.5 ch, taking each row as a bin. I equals -1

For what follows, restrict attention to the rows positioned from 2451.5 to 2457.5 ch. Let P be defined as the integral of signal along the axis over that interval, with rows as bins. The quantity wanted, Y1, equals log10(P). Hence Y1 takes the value 2.41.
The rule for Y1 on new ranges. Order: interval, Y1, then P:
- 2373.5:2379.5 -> 2.27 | 187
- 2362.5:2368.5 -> 2.21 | 163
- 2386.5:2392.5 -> 2.24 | 173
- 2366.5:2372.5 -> 2.25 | 176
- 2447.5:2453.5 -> 2.39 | 246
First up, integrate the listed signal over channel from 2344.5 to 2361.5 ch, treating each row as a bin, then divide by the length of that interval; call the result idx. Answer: 25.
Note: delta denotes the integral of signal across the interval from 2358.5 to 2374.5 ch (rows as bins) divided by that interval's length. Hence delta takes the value 28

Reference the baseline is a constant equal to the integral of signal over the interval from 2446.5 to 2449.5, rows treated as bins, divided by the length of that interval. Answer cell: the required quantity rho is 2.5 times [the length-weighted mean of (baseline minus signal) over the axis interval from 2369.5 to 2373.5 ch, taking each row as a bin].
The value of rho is 28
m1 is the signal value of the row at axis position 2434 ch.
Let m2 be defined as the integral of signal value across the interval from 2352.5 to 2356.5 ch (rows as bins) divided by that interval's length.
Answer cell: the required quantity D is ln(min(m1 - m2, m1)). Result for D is 1.83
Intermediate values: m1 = 31.9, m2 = 26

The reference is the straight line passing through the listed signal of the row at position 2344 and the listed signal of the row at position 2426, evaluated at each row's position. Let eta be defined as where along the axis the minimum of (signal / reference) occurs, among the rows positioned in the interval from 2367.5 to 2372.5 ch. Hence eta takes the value 2369 ch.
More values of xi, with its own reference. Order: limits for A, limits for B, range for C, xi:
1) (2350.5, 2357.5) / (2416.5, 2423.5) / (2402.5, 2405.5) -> -0.06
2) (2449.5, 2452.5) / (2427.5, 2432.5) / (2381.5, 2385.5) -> -0.16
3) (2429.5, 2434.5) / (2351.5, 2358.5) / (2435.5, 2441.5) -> 0.23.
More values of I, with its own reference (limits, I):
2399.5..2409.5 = 0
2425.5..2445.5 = 0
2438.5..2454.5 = 5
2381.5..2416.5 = -4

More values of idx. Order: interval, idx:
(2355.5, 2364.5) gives 25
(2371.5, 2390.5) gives 30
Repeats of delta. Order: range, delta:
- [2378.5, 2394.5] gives 29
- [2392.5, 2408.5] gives 33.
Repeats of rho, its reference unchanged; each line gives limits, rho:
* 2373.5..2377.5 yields 26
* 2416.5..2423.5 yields 18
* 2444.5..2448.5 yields 0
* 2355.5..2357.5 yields 42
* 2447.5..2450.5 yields 1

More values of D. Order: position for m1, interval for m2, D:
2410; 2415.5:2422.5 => 0.68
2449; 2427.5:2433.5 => 2.06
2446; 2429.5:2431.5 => 2.13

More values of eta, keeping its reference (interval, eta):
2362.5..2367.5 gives 2363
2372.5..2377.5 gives 2374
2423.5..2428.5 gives 2425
